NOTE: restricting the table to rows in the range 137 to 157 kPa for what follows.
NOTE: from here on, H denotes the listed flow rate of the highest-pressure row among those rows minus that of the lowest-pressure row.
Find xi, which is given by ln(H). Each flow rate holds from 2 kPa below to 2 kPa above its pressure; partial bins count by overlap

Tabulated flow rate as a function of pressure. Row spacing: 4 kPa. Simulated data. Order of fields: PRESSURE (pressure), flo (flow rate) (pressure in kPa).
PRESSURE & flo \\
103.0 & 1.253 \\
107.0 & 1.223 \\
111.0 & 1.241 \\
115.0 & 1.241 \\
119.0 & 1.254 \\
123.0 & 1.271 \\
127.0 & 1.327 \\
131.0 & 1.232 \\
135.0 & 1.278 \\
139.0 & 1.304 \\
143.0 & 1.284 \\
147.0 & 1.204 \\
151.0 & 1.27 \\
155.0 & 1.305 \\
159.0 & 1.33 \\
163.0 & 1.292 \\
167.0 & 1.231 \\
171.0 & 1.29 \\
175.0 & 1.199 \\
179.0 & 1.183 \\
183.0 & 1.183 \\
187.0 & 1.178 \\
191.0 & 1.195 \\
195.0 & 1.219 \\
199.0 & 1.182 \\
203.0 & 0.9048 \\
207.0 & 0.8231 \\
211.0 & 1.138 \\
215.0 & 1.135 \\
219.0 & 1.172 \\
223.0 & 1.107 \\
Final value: -6.9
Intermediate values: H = 0.001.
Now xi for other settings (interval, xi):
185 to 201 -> -5.5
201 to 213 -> -1.5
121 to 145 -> -4.3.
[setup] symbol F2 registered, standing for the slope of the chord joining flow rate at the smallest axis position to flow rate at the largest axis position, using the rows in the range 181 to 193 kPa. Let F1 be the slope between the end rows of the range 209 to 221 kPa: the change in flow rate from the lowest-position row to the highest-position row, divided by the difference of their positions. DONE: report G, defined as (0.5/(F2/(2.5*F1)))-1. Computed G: 3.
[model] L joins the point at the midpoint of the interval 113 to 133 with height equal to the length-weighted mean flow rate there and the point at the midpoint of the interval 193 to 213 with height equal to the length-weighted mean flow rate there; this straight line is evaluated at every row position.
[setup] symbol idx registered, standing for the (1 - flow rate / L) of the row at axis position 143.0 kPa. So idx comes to -0.059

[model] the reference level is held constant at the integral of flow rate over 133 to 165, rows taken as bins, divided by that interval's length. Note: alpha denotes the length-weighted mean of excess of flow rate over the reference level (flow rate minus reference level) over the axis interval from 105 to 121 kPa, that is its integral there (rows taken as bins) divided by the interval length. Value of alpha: -0.044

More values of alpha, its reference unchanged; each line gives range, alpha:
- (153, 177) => -0.009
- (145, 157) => -0.024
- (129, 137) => -0.028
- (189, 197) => -0.076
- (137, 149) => -0.019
